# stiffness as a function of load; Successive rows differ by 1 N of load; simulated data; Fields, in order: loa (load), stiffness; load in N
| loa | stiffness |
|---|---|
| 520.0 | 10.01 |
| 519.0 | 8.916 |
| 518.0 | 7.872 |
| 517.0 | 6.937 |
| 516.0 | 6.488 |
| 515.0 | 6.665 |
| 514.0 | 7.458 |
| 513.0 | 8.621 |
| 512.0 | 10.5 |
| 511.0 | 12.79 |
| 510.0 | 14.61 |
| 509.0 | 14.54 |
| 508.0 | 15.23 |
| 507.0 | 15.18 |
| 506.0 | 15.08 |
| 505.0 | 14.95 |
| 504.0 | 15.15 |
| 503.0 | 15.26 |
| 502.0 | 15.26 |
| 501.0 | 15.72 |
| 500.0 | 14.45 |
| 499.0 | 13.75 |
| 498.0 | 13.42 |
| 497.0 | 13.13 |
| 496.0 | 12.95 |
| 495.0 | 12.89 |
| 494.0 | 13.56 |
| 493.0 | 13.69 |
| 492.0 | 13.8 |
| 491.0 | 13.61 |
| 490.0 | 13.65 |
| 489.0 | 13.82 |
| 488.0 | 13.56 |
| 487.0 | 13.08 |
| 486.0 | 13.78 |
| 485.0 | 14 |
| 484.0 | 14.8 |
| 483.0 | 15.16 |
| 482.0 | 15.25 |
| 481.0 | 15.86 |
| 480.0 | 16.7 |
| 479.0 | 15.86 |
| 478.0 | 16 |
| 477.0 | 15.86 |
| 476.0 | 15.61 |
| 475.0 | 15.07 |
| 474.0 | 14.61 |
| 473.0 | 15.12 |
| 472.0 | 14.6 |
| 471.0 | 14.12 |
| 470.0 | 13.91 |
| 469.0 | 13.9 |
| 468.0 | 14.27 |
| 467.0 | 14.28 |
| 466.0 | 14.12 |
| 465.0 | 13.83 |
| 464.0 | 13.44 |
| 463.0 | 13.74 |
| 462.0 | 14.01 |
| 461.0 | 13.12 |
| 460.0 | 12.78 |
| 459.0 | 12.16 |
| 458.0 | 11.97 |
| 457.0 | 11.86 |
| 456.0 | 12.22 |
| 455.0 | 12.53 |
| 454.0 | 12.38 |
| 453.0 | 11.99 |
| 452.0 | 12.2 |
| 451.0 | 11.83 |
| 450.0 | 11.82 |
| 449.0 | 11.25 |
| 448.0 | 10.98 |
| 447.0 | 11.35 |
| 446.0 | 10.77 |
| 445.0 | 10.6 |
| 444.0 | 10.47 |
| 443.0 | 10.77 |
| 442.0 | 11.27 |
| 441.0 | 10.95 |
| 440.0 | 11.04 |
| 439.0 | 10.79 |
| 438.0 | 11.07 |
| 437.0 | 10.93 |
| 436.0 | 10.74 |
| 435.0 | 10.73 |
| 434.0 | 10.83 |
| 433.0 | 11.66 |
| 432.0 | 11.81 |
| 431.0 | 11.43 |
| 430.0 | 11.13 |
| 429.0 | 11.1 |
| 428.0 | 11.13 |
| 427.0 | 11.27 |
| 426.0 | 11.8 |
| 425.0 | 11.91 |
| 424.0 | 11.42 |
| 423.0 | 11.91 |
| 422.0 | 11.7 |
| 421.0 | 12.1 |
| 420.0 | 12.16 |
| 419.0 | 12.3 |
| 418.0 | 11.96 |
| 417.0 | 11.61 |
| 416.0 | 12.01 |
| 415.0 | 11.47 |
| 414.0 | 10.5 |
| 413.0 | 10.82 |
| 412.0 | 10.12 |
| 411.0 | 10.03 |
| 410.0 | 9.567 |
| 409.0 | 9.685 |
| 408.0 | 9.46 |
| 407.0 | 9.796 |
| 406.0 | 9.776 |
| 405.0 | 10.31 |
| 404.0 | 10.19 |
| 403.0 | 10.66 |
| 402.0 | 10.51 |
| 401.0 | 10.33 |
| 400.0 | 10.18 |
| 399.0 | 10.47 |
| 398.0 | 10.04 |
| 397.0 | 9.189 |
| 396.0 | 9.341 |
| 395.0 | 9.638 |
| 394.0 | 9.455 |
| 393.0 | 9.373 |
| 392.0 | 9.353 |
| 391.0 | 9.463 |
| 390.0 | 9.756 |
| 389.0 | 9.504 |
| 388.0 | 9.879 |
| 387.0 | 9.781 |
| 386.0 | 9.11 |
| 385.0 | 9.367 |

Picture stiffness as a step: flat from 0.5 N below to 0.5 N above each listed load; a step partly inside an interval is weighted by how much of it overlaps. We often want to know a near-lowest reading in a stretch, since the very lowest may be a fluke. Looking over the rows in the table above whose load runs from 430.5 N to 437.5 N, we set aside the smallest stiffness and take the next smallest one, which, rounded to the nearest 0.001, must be 10.740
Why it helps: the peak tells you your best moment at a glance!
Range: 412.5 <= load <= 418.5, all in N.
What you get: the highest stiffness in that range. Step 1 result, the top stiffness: 12.01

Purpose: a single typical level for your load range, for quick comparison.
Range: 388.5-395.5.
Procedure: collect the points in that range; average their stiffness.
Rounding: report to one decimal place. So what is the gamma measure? 9.5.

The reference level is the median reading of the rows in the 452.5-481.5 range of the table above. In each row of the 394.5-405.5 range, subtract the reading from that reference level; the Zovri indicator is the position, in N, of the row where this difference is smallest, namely 403.0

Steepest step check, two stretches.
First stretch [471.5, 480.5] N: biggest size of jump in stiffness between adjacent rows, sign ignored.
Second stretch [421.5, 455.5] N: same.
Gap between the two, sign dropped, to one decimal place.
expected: 0.0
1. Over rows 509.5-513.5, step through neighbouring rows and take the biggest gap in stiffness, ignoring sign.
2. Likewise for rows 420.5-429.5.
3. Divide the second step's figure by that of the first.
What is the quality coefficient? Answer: 0.23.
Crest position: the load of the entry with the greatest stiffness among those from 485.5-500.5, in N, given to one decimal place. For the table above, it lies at 500.0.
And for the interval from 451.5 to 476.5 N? 476.0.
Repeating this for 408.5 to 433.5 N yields 419.0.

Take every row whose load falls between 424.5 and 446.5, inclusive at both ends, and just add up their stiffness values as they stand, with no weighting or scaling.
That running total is 244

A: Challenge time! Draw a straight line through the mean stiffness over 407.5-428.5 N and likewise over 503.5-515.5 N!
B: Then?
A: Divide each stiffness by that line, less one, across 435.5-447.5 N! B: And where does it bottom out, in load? 444.0 N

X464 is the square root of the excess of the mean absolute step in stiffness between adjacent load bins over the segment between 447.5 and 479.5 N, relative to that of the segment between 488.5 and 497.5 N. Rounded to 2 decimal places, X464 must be 0.35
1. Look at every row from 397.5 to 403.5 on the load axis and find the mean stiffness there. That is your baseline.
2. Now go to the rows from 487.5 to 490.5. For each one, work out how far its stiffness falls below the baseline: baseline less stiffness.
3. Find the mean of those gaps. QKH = -3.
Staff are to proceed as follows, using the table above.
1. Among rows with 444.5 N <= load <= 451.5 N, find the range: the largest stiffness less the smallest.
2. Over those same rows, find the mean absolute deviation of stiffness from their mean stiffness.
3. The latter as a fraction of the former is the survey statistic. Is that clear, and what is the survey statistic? 0.31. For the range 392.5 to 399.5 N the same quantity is 0.27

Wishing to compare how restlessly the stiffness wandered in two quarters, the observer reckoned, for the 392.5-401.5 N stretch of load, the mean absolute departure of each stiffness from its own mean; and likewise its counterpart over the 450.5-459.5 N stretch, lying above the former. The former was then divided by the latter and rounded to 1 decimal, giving 2.2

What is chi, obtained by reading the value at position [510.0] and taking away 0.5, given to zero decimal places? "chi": 14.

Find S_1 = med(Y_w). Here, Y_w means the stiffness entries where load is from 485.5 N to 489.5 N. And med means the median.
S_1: 13.7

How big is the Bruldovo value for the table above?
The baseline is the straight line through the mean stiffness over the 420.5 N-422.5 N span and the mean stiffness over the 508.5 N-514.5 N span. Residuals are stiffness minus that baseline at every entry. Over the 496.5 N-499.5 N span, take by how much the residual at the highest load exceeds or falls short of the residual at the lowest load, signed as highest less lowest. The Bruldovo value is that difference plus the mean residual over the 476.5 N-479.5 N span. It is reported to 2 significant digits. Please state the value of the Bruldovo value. 4.9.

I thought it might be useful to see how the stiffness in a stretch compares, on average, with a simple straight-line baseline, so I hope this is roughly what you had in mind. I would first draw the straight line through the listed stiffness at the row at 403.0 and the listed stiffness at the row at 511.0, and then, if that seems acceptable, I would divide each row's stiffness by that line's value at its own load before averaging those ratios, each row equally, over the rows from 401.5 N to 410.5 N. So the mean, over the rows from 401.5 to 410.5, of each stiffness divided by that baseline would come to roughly 0.93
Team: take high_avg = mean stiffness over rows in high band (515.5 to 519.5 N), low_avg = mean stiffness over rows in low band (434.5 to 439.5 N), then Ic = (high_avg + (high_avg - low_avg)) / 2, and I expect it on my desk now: 2.1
